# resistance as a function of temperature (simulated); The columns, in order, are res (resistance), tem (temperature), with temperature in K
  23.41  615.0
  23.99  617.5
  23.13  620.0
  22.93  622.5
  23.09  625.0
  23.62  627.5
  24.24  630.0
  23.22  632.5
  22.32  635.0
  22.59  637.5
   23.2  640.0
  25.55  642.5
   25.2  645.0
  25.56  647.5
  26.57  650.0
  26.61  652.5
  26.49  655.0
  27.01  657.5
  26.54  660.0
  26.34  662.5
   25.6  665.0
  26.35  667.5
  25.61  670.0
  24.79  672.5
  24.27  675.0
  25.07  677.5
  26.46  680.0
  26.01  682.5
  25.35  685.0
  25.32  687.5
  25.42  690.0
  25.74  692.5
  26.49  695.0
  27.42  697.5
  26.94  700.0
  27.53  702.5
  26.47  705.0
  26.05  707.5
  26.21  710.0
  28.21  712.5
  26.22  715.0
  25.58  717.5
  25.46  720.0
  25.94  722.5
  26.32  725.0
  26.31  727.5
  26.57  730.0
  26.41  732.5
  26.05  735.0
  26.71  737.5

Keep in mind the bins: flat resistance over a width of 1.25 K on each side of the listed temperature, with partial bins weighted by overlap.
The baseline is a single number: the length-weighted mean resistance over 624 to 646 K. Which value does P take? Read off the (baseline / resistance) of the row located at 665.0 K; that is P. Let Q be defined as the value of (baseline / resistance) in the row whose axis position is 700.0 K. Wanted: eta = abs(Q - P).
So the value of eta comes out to 0.046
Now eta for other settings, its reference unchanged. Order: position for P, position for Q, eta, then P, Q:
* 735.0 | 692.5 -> 0.011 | 0.908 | 0.92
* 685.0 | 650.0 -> 0.043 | 0.933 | 0.89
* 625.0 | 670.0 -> 0.101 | 1.025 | 0.92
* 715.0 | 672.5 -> 0.052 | 0.902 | 0.95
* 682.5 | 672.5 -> 0.045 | 0.910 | 0.95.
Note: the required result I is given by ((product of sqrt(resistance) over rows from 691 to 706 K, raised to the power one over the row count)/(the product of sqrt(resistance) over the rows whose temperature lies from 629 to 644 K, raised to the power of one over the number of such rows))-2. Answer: -0.93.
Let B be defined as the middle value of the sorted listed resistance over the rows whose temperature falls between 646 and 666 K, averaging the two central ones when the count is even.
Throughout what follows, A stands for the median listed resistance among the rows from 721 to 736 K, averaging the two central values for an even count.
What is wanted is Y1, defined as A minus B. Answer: -0.2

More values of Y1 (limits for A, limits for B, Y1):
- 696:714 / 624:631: 3.3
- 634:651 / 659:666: -1.1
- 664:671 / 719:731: -0.7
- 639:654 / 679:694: 0.0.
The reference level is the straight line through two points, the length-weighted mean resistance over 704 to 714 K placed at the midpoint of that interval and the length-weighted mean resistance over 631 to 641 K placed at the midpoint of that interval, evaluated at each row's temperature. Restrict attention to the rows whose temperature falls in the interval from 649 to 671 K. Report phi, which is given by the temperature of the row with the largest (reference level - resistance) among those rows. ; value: 670.0 K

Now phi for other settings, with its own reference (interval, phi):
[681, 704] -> 690.0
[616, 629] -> 622.5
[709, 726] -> 720.0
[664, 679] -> 675.0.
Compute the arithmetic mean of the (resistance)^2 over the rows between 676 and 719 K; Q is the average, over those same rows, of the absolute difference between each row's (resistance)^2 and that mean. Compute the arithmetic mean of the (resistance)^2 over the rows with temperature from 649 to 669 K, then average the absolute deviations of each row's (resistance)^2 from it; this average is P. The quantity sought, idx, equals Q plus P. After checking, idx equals 49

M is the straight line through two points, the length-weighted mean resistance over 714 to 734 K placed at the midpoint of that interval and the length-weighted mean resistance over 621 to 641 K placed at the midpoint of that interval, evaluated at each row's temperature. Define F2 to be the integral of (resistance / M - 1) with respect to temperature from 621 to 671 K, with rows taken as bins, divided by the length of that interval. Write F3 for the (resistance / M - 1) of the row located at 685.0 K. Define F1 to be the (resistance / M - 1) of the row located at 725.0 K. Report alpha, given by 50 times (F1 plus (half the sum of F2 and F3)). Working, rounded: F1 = 0.007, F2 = 0.054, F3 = 0.020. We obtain 2.2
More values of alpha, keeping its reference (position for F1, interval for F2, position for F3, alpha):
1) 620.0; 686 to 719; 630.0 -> 2.9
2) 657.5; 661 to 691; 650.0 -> 10.3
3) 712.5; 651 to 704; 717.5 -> 6.0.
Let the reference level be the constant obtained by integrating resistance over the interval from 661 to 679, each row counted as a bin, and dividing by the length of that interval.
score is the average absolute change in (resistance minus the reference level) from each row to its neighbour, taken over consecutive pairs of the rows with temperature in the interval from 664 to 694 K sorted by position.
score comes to 0.60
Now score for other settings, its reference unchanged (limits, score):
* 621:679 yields 0.63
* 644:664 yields 0.39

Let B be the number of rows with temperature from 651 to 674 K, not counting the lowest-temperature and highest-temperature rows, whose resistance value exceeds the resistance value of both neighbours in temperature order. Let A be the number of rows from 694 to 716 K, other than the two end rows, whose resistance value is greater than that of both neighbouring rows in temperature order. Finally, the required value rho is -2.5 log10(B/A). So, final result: 0.4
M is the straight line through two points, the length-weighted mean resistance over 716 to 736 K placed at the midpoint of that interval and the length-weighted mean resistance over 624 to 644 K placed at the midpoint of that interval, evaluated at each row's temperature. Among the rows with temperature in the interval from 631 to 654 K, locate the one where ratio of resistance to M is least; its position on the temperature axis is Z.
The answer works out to 635.0 K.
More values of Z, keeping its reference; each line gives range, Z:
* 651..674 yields 672.5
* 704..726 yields 720.0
